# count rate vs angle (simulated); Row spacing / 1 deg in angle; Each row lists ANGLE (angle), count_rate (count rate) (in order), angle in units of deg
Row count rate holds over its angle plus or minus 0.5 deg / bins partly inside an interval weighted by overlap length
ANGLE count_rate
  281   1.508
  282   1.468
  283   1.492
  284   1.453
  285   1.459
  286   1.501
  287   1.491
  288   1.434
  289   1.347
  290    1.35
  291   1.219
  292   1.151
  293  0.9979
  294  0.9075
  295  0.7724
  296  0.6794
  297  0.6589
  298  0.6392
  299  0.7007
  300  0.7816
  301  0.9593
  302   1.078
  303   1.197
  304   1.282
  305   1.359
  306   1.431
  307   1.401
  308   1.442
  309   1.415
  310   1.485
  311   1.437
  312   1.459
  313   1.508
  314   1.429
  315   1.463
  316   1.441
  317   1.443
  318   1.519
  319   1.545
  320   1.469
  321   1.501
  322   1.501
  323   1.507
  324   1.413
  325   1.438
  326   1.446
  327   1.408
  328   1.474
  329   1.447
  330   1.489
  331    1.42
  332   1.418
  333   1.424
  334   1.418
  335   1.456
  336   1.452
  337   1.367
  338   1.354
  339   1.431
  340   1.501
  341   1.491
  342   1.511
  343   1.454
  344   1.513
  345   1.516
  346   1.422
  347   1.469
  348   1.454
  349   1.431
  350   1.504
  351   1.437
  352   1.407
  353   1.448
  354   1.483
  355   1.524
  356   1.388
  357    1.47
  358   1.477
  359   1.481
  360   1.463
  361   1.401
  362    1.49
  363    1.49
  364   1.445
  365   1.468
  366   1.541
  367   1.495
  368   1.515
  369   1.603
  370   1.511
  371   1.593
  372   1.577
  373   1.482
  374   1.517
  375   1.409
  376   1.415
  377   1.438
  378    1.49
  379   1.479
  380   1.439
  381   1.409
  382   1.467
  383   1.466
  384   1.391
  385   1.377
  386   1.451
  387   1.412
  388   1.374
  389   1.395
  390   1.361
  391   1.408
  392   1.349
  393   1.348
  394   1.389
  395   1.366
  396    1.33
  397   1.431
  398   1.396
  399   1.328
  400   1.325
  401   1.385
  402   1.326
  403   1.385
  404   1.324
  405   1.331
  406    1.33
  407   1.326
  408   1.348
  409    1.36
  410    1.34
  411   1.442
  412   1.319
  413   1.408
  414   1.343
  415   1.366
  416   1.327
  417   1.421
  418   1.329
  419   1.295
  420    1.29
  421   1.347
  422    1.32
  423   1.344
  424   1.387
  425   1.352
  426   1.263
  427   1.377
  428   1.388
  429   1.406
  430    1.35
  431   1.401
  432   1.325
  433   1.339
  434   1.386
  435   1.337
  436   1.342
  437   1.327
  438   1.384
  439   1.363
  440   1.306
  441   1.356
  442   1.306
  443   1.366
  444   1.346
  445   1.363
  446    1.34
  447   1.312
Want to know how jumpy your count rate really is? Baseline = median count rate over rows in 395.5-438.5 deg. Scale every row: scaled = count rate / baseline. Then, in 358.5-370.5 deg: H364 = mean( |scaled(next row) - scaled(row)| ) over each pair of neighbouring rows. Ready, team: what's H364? 0.038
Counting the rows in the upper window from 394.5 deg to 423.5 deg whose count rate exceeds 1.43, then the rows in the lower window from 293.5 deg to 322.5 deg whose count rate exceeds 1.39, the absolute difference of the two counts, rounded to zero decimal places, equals 15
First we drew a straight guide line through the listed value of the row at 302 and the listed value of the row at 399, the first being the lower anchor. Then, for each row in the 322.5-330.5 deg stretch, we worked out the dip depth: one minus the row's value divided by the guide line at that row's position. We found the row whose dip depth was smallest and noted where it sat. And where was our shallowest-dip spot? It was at 323 deg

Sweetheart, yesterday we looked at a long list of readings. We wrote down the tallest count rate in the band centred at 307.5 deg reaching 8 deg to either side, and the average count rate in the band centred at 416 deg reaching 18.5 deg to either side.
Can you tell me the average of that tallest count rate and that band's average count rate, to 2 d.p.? 1.43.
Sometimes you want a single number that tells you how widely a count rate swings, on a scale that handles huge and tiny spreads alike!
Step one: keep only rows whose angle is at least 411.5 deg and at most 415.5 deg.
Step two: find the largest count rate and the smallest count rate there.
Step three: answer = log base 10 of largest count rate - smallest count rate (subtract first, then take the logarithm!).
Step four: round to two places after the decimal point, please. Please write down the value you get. -1.05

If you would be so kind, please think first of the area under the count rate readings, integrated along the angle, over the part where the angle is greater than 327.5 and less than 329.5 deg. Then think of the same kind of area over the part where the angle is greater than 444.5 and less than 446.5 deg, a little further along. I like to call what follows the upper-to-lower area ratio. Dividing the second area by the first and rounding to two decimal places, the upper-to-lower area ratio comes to 0.93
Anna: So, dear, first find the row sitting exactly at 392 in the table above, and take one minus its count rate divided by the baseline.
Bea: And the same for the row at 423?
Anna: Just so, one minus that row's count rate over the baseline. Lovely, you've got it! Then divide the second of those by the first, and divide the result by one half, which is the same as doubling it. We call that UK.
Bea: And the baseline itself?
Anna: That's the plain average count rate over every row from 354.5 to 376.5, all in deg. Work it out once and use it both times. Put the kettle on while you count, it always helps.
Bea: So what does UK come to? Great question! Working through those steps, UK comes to 2.1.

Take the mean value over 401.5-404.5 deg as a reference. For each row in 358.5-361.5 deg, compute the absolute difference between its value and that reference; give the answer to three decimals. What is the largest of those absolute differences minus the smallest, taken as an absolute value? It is 0.080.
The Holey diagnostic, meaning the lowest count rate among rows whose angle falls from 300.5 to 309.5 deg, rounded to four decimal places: 0.9593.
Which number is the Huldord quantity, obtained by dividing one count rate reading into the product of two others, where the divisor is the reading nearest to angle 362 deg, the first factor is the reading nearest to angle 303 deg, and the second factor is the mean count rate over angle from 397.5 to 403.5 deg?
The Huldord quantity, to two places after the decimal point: 1.09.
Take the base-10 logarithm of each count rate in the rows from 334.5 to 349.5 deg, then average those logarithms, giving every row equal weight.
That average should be 0.163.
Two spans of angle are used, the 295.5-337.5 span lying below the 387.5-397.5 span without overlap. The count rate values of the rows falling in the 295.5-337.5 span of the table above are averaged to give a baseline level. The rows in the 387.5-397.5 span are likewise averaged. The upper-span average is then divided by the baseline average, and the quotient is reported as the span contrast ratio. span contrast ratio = 1.04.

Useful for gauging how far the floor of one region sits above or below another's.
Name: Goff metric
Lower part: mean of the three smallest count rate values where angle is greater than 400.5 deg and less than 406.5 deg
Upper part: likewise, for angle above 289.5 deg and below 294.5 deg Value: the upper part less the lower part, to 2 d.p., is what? -0.31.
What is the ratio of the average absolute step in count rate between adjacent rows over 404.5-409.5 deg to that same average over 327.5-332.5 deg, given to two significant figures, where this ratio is 0.28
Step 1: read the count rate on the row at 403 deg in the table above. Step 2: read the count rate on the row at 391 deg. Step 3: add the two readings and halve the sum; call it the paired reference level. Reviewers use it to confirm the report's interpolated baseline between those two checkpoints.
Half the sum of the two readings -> 1.40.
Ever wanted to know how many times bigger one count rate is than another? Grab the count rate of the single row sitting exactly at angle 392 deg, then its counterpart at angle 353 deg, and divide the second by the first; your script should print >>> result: 1.07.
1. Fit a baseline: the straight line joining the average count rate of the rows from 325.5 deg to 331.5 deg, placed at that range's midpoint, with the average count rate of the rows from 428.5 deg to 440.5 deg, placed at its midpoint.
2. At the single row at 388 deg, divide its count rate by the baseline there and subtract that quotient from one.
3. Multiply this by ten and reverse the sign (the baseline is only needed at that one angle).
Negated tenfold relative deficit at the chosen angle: -0.16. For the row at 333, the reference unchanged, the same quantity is -0.13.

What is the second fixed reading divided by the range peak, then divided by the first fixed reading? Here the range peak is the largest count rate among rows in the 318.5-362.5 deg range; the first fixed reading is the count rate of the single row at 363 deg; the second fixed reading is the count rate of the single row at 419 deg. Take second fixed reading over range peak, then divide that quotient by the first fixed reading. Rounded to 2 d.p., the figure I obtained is 0.56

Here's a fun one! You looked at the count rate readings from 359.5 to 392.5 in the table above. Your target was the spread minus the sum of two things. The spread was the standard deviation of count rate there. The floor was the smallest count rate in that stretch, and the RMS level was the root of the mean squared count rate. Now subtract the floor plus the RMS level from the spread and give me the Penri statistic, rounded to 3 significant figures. -2.74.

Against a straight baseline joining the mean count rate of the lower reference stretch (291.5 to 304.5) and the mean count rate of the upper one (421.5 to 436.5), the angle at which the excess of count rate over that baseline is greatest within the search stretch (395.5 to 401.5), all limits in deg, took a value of 397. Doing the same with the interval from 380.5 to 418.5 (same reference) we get 382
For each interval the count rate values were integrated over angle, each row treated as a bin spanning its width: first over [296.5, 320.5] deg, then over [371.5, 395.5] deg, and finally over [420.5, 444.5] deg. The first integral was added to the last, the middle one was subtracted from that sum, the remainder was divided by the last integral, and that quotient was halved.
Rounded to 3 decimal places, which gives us 0.443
